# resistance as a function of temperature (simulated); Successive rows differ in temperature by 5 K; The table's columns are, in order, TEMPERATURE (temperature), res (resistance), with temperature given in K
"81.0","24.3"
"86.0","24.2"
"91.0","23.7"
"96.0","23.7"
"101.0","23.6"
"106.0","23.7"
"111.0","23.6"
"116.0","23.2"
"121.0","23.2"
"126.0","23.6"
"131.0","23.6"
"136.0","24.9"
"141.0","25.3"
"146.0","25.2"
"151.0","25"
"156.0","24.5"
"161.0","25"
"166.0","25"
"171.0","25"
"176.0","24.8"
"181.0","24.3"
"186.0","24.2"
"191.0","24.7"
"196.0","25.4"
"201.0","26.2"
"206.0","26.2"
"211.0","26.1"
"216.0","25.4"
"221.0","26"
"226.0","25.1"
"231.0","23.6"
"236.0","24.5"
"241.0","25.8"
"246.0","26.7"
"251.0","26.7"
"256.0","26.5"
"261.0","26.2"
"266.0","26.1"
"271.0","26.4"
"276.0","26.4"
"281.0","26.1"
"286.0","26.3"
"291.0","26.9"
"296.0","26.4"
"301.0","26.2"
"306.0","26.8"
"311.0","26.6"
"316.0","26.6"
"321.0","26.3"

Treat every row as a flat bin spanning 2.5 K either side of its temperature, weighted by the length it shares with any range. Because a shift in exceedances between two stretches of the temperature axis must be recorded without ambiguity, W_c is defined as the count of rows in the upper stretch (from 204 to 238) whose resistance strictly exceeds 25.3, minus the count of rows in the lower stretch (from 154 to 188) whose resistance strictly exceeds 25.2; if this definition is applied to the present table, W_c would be 4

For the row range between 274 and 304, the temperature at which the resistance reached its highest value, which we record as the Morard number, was 291.0 K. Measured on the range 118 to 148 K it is 141.0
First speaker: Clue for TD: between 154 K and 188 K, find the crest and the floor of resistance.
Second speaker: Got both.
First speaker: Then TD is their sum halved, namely 24.6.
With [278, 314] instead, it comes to 26.5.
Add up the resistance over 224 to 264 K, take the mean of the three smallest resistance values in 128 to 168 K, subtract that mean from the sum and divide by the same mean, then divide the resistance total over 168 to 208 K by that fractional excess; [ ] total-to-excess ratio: 27.0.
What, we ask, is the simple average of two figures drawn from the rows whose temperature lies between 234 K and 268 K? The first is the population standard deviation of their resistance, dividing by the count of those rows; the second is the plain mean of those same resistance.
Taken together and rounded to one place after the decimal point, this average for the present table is 13.4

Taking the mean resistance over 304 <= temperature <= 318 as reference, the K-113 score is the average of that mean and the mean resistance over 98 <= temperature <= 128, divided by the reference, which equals 0.94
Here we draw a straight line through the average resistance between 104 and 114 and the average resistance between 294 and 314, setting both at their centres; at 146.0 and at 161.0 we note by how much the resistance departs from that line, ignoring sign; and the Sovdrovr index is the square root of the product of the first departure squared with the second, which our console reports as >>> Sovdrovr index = 0.8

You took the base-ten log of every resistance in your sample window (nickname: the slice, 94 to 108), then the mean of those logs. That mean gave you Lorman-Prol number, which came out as 1.37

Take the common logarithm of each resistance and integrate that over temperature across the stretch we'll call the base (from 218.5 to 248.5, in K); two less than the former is 40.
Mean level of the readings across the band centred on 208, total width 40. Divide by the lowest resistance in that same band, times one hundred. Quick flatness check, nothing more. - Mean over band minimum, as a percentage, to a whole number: 104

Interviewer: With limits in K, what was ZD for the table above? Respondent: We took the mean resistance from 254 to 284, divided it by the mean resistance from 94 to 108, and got 1.11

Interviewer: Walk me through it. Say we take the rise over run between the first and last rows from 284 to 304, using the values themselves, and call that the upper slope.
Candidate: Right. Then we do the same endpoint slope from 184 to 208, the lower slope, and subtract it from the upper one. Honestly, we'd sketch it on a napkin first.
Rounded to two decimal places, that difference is -0.11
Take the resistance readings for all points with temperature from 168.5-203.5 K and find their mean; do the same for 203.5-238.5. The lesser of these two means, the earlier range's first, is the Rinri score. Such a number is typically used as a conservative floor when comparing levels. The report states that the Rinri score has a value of 24.9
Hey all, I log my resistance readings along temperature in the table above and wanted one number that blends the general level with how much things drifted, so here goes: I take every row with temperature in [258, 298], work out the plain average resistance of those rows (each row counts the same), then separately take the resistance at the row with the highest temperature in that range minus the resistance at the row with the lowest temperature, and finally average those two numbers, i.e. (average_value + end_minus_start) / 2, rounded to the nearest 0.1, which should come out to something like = 13.3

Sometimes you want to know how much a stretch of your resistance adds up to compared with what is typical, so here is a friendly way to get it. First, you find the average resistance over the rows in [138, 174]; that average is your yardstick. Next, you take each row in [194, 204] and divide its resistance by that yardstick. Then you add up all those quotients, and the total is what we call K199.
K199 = 2.06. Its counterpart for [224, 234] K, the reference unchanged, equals 1.95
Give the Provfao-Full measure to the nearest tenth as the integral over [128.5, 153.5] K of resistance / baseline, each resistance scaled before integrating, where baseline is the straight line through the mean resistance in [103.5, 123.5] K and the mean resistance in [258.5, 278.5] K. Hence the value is 25.9 K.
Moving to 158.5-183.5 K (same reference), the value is 25.3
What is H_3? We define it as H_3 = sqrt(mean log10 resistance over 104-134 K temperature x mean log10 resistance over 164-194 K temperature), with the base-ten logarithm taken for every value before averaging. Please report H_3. 1.38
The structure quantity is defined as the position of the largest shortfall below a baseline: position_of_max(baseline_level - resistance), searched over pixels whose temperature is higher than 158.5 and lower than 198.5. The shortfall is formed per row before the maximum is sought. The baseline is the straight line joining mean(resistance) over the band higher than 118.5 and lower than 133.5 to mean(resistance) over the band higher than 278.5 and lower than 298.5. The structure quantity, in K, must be 186.0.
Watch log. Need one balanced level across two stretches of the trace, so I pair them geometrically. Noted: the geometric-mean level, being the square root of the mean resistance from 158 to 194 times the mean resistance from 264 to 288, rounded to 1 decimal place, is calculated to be 25.5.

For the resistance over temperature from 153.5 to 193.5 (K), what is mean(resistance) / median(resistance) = 1.00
